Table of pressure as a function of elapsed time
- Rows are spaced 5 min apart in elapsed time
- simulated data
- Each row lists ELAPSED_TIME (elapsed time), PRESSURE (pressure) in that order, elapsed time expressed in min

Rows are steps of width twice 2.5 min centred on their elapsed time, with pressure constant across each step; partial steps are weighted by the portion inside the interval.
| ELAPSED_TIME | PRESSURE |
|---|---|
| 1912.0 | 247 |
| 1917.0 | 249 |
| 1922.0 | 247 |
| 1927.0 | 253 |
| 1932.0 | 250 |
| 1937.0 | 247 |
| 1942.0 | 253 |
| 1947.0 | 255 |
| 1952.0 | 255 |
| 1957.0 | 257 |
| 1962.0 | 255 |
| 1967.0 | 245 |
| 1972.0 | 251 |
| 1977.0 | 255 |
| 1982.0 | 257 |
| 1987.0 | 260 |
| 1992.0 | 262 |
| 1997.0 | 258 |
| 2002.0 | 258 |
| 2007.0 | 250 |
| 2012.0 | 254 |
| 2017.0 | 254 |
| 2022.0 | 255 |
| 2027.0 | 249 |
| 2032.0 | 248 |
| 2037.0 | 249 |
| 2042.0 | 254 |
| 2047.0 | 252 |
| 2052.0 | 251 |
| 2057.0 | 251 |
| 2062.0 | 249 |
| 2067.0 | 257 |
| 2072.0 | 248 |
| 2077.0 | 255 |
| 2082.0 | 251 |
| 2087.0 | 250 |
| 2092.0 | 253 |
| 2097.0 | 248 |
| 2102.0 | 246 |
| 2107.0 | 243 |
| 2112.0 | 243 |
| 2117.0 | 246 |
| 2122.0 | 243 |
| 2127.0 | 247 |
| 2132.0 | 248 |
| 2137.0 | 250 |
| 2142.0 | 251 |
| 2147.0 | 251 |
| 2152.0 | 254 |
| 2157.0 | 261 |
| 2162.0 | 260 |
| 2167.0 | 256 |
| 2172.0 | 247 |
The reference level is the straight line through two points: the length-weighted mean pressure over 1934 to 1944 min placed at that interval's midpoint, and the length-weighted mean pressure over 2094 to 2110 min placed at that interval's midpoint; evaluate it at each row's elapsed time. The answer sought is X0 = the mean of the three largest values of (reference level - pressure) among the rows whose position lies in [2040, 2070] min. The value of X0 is -3.4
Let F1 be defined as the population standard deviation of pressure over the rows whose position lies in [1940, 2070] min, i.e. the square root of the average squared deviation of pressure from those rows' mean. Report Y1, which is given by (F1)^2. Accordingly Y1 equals 15.4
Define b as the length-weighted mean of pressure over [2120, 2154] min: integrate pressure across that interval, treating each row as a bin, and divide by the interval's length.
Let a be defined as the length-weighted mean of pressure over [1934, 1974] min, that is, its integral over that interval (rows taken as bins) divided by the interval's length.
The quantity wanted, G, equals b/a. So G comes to 0.99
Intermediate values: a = 252.2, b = 249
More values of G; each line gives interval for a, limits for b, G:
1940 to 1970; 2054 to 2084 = 0.99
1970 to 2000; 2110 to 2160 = 0.97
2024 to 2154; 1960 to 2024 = 1.02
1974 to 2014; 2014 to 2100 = 0.98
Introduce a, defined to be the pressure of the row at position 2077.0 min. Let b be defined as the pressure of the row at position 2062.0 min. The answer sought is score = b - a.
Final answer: -6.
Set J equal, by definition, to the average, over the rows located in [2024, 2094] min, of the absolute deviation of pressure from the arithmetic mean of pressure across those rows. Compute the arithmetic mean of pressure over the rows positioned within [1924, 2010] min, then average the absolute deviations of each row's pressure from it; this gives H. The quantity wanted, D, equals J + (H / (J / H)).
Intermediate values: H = 3.56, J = 2.13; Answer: 8.1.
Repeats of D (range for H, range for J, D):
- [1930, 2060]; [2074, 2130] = 6.7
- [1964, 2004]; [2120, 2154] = 8.8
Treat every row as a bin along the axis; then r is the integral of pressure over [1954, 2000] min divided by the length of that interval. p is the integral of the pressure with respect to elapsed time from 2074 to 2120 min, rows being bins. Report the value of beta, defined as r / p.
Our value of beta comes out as 0.0224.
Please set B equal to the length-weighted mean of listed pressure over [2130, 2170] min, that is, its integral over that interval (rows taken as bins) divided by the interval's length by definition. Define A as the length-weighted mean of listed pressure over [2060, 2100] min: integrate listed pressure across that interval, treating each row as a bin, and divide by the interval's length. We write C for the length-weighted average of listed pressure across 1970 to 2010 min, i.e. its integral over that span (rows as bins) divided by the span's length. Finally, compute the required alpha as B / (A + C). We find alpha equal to 0.500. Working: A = 251.3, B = 254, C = 256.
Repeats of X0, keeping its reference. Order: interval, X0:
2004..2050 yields -1.1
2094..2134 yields 2.5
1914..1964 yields 2.5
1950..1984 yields -1.1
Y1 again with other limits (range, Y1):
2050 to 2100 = 7.8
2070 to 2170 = 25.5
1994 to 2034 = 13.2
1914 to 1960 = 12.0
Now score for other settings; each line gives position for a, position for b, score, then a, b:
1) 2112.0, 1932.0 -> 7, 243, 250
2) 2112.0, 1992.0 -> 19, 243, 262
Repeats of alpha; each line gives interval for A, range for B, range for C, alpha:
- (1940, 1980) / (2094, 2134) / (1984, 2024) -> 0.482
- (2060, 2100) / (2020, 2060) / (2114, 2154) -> 0.502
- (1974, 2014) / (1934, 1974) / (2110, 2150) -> 0.500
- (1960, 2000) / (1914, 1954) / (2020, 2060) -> 0.496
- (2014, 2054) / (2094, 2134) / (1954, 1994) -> 0.485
